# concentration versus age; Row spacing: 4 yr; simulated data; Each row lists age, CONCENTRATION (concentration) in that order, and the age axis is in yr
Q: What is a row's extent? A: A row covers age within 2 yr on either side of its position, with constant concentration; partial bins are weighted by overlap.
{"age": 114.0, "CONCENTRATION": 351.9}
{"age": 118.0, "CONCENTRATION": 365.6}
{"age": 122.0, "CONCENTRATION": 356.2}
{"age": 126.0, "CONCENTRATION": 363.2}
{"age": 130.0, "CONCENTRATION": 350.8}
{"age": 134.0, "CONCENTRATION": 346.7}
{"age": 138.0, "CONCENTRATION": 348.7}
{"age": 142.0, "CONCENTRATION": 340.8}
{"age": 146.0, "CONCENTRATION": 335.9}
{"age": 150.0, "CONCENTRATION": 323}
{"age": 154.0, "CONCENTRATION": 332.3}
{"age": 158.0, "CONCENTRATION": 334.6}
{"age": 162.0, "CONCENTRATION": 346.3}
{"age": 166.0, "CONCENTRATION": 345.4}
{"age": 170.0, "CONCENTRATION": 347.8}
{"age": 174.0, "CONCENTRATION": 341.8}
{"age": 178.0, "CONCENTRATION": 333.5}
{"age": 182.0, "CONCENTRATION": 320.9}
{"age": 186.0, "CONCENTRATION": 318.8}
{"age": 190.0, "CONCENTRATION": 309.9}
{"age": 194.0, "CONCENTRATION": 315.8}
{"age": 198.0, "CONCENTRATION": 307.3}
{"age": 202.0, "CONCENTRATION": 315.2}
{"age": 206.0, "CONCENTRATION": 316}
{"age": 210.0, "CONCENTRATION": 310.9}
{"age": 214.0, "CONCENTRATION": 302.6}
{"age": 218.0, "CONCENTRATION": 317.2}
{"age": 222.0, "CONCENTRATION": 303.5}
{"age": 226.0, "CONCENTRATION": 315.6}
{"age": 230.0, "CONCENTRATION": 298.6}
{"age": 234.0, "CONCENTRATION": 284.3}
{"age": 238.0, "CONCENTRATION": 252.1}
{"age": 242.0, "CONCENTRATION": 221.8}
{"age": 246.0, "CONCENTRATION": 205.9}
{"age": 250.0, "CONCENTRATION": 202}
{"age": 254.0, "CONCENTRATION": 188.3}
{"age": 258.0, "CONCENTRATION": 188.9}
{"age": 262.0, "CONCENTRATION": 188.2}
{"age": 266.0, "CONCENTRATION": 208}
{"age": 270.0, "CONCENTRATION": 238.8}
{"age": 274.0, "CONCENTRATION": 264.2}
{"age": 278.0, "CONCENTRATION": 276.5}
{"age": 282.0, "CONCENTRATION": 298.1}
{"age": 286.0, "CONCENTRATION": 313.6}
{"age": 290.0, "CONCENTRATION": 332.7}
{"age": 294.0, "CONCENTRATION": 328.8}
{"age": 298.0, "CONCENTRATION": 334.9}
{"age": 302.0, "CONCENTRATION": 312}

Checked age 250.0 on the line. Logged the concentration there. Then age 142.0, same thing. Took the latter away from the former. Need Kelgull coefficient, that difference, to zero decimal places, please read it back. -139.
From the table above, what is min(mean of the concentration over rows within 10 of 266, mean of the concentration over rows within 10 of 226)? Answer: 218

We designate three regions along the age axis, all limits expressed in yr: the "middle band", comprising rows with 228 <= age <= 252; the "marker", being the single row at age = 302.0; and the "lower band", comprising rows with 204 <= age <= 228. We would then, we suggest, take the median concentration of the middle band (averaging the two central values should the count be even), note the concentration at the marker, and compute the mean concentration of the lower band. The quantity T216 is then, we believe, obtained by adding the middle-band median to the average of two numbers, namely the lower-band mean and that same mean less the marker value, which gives 392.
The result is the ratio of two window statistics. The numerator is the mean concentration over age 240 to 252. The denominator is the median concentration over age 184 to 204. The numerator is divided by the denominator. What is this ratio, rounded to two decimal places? 0.67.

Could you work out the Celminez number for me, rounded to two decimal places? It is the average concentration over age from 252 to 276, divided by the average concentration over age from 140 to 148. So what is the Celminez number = 0.63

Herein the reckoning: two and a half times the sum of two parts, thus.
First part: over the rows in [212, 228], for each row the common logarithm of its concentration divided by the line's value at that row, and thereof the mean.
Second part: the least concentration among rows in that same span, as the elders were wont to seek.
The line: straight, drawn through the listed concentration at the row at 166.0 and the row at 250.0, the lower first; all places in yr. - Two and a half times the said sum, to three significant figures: 757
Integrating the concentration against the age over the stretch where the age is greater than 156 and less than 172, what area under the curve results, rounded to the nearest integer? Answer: 5496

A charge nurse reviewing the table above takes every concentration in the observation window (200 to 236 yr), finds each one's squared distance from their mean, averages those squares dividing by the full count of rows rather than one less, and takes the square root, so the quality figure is 10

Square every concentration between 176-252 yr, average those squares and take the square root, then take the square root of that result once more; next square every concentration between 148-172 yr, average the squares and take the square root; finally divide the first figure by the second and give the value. 0.0507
